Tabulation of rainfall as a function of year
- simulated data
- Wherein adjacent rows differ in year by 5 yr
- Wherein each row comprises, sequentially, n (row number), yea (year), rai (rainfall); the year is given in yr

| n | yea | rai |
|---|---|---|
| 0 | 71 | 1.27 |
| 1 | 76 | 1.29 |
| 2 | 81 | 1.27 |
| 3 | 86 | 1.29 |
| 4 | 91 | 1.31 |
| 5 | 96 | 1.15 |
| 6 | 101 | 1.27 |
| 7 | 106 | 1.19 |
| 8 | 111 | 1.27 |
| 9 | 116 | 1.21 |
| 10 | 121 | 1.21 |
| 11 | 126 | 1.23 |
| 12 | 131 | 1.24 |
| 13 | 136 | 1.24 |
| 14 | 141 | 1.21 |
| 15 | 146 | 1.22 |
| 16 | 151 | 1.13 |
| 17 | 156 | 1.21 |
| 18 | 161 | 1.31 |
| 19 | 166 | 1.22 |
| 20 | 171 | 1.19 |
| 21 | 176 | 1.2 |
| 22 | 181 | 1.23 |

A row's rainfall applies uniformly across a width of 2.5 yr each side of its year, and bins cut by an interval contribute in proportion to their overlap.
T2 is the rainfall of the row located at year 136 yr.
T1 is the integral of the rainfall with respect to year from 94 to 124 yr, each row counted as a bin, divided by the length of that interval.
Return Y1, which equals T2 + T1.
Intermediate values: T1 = 1.22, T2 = 1.24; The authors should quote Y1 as 2.46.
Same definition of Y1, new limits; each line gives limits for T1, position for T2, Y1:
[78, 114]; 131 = 2.49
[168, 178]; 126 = 2.43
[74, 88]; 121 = 2.49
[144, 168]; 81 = 2.49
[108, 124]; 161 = 2.54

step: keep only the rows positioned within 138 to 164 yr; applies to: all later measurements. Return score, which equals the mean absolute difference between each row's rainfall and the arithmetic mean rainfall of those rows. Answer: 0.039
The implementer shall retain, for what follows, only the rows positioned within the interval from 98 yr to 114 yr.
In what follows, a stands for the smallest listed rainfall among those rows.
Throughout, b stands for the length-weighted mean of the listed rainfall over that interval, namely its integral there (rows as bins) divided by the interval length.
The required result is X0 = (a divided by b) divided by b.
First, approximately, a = 1.19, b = 1.24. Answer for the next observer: 0.775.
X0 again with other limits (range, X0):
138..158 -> 0.794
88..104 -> 0.744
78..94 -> 0.768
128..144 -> 0.800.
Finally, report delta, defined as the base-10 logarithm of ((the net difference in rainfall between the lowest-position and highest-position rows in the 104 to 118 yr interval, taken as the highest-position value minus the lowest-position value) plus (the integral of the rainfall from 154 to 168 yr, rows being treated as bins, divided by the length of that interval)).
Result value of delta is 0.103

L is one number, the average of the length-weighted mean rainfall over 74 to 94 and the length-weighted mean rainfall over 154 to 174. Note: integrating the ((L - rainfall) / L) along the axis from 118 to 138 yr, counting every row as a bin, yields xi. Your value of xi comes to 0.48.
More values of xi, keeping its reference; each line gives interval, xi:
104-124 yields 0.61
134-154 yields 0.95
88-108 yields 0.43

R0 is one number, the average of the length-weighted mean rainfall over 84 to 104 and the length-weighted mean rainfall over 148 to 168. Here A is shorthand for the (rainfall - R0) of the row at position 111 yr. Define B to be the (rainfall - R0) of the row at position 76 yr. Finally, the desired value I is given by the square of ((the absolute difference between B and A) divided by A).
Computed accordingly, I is 0.33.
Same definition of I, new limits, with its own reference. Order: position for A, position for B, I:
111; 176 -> 4.00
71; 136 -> 0.73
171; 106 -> 0.00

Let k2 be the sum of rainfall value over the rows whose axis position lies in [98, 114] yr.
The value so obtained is 3.7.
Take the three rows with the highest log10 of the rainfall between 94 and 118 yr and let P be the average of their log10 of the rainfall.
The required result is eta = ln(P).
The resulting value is -2.34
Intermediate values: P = 0.097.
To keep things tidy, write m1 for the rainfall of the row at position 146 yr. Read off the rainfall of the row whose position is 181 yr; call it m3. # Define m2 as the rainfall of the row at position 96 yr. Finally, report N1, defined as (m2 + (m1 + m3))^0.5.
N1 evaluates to 1.90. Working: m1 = 1.22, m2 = 1.15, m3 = 1.23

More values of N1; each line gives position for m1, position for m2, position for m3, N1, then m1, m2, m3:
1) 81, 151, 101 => 1.92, 1.27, 1.13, 1.27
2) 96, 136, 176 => 1.89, 1.15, 1.24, 1.2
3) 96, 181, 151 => 1.87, 1.15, 1.23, 1.13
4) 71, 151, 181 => 1.91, 1.27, 1.13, 1.23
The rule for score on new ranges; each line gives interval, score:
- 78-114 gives 0.046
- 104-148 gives 0.018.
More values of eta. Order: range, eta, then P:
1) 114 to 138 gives -2.38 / 0.092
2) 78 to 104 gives -2.20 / 0.111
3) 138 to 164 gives -2.35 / 0.095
